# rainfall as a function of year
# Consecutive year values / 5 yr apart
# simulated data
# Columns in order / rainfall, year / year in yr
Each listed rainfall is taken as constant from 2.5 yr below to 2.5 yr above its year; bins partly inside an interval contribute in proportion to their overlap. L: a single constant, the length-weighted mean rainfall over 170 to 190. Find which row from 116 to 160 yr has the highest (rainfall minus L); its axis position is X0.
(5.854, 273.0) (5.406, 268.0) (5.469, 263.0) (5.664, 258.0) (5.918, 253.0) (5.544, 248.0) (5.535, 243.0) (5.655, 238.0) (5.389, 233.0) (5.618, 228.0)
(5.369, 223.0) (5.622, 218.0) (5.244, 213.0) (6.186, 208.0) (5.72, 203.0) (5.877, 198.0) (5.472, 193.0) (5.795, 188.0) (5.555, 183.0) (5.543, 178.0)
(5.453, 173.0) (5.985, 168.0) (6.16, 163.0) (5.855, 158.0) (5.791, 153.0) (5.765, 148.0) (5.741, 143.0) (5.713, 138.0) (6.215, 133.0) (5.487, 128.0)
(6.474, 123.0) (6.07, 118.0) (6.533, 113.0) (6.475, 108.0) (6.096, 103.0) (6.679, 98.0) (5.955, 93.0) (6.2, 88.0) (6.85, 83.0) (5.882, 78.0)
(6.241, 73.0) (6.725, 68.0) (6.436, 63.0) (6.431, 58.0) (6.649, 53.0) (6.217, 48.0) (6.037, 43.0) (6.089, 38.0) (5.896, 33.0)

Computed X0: 123.0 yr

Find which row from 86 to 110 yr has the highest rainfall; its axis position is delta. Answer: 98.0 yr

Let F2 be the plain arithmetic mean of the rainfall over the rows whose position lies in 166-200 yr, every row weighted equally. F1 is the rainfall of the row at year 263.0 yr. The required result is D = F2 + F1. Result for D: 11.14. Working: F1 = 5.469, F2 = 5.67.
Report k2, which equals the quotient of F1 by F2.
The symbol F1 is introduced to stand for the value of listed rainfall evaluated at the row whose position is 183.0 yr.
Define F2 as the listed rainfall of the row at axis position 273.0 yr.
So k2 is 0.95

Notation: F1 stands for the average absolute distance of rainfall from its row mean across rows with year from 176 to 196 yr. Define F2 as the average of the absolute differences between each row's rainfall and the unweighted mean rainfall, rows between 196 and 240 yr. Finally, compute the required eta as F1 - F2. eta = -0.10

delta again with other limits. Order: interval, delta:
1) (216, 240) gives 238.0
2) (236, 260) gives 253.0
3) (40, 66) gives 53.0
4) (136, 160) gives 158.0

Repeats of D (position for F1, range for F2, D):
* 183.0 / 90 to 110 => 11.86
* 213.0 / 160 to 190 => 10.99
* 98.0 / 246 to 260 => 12.39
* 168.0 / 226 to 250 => 11.53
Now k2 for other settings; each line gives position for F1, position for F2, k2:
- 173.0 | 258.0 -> 0.96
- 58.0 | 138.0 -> 1.13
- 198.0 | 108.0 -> 0.91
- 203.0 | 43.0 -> 0.95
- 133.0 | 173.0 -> 1.14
